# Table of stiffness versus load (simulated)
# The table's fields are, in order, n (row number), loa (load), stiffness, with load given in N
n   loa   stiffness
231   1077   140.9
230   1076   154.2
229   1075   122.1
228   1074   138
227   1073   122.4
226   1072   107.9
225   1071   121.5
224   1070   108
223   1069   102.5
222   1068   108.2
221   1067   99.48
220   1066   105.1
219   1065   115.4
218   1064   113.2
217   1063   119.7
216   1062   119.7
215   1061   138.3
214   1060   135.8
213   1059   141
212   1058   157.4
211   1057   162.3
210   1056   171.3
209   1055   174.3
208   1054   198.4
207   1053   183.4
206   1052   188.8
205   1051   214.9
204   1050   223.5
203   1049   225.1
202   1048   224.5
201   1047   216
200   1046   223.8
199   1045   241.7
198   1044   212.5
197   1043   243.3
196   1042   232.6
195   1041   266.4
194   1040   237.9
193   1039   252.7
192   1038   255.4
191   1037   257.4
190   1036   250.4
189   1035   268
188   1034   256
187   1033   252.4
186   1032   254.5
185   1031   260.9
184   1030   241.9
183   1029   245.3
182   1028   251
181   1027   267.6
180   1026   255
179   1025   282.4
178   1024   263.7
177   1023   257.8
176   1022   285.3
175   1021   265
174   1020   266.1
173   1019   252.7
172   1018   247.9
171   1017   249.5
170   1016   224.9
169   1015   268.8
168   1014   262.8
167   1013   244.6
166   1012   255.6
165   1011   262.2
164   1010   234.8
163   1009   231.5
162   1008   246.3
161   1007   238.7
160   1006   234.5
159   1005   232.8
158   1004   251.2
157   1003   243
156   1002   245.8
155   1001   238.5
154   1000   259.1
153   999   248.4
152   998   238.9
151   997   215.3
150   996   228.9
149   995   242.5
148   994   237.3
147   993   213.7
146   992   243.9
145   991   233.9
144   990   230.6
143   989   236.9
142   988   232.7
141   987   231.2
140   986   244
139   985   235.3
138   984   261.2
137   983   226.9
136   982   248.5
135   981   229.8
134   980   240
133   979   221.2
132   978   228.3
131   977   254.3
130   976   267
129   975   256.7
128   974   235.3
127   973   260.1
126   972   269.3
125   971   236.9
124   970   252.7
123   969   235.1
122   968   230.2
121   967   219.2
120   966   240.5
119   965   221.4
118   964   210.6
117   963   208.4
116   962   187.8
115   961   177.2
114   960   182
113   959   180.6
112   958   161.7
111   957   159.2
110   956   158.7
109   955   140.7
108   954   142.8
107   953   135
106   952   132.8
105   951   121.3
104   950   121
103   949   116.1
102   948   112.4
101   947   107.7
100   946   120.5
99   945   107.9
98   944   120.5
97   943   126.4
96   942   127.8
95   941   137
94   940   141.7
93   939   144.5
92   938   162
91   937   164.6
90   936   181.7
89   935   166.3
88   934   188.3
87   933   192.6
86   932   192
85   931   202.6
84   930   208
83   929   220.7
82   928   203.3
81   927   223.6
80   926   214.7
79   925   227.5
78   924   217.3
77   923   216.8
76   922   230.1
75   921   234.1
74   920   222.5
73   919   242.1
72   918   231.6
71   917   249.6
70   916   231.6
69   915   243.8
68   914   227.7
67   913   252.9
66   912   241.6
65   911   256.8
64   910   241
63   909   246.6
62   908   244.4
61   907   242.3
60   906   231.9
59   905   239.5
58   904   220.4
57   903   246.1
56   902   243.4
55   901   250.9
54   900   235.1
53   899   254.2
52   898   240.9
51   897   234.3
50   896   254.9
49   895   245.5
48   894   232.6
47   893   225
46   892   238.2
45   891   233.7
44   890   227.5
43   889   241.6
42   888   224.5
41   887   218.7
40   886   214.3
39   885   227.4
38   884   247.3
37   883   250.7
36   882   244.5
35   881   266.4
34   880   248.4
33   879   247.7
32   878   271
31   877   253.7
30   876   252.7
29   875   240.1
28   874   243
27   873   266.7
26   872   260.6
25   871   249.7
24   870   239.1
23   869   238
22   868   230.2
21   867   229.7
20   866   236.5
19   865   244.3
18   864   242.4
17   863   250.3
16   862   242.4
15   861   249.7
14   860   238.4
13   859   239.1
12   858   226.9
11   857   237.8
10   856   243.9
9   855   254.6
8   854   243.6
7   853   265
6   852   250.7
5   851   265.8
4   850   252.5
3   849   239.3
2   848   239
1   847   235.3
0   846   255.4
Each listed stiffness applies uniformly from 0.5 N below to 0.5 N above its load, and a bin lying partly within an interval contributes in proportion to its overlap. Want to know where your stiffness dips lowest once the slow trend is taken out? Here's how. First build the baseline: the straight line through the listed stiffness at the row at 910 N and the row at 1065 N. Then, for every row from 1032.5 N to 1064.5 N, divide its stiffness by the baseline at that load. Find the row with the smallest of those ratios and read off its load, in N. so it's 1064 N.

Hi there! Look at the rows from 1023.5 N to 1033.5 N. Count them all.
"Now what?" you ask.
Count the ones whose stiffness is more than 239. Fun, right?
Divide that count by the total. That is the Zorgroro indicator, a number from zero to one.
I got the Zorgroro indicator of 1.00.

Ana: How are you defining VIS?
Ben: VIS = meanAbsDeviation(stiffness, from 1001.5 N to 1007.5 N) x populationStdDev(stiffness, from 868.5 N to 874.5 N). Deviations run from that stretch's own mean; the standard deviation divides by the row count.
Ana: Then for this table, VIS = 61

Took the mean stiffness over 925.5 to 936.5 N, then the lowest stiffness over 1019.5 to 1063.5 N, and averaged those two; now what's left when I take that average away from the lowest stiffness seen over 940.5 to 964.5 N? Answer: -52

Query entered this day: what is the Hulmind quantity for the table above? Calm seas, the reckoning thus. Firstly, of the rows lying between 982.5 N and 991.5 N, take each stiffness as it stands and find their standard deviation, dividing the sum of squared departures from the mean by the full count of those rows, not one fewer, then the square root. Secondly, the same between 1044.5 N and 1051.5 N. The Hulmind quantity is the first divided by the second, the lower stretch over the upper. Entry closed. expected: 1.19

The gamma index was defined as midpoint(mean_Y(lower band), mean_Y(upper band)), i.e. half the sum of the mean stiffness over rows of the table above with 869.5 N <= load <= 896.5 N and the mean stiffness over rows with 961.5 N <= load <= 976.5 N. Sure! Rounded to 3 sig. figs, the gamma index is 239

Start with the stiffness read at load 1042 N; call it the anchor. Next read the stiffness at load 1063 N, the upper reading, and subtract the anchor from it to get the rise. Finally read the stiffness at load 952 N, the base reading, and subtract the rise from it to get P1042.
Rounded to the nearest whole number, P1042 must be 246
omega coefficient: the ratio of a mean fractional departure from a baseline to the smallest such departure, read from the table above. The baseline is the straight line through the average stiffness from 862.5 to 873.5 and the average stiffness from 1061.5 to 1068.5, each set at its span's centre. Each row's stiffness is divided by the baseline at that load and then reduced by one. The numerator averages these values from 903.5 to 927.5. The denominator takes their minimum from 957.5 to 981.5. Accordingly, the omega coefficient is -0.9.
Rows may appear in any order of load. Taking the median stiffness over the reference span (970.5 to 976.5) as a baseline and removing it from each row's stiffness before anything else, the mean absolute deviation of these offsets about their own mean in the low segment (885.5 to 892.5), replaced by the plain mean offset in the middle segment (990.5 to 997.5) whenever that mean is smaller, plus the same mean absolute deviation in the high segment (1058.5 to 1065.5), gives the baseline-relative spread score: -17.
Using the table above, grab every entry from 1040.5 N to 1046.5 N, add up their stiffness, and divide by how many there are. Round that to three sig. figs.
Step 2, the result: 237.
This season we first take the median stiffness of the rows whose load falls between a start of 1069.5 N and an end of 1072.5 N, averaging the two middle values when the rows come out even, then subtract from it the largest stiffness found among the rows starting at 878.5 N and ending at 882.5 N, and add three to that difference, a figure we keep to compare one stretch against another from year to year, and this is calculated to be -155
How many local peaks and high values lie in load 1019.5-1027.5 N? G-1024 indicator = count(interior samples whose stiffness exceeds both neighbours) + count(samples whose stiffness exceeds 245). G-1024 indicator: 10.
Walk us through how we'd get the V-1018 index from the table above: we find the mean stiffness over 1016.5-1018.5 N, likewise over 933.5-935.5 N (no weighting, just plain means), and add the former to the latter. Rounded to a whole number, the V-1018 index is 426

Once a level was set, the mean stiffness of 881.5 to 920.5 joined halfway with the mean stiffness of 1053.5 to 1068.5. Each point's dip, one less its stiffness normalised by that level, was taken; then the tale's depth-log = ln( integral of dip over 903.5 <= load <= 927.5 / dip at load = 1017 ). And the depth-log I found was 2.9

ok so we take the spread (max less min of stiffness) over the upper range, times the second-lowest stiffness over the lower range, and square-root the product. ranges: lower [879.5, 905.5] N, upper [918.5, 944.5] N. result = 163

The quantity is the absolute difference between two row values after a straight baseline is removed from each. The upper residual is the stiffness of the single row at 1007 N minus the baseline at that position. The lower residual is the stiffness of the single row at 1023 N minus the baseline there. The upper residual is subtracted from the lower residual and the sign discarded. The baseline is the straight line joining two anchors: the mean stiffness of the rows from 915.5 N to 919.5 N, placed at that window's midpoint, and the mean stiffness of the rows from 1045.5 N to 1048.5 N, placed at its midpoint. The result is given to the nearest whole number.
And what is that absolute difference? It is 21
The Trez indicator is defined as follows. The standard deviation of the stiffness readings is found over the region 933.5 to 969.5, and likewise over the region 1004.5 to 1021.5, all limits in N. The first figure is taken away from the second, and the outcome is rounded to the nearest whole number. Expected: -25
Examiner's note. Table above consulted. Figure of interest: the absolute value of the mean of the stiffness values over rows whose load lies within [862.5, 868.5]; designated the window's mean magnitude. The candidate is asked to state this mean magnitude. 239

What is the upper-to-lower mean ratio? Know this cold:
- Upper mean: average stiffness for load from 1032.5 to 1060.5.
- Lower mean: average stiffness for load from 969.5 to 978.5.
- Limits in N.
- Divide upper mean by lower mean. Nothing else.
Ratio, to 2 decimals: 0.86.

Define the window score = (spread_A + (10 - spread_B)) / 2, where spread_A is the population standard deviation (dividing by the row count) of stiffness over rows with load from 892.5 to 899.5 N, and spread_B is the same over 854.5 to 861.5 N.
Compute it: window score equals 6.0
